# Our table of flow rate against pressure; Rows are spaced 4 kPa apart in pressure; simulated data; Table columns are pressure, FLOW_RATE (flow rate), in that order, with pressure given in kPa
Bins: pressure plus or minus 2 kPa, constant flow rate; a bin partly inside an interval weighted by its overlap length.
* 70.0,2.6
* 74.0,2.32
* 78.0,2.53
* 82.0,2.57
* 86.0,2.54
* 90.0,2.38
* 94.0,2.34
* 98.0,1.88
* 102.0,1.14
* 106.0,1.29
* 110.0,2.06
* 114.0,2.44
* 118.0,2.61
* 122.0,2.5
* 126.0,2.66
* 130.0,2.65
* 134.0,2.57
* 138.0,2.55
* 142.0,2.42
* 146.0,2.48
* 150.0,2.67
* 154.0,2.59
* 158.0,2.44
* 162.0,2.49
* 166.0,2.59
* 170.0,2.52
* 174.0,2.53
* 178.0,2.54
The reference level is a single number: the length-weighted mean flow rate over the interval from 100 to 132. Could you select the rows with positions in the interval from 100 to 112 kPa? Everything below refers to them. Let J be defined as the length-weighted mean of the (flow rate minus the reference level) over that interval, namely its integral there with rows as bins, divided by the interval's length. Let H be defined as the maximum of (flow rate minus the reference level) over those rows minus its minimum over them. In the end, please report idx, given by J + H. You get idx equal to 0.25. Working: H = 0.92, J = -0.67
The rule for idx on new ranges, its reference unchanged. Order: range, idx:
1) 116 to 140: 0.58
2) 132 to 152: 0.62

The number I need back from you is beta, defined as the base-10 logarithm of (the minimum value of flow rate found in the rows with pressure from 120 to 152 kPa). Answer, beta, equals 0.38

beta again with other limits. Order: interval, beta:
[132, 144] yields 0.38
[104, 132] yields 0.11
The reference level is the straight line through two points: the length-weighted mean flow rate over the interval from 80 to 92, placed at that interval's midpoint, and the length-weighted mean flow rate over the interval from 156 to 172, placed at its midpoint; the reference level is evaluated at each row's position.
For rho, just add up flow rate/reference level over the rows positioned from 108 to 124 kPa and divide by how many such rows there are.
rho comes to 0.96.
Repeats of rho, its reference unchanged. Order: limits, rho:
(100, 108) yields 0.49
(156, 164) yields 0.98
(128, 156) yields 1.02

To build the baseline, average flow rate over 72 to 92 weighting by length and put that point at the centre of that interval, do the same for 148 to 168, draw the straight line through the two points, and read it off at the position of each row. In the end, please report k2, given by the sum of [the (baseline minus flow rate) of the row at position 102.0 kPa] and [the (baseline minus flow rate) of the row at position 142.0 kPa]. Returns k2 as 1.47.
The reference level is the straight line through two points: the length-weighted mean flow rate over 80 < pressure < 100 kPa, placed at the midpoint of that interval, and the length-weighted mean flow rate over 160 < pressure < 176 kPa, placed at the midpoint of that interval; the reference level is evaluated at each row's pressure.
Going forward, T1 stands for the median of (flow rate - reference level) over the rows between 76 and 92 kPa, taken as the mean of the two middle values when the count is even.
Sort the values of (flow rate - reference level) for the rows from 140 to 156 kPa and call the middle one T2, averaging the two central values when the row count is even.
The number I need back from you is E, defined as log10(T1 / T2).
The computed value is 0.7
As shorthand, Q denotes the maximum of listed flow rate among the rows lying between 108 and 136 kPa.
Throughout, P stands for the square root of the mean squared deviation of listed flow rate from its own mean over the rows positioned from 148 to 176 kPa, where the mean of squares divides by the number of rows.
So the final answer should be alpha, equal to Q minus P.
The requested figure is 2.59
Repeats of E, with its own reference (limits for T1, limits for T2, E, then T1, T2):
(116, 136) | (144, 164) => 2.2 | 0.200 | 0.00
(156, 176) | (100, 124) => -0.9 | -0.017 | -0.15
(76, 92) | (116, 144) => 0.2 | 0.213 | 0.12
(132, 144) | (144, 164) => 1.9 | 0.091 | 0.00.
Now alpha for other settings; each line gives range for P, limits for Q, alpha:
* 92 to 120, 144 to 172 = 2.14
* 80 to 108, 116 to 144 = 2.11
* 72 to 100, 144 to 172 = 2.45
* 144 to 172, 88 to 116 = 2.37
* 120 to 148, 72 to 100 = 2.49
